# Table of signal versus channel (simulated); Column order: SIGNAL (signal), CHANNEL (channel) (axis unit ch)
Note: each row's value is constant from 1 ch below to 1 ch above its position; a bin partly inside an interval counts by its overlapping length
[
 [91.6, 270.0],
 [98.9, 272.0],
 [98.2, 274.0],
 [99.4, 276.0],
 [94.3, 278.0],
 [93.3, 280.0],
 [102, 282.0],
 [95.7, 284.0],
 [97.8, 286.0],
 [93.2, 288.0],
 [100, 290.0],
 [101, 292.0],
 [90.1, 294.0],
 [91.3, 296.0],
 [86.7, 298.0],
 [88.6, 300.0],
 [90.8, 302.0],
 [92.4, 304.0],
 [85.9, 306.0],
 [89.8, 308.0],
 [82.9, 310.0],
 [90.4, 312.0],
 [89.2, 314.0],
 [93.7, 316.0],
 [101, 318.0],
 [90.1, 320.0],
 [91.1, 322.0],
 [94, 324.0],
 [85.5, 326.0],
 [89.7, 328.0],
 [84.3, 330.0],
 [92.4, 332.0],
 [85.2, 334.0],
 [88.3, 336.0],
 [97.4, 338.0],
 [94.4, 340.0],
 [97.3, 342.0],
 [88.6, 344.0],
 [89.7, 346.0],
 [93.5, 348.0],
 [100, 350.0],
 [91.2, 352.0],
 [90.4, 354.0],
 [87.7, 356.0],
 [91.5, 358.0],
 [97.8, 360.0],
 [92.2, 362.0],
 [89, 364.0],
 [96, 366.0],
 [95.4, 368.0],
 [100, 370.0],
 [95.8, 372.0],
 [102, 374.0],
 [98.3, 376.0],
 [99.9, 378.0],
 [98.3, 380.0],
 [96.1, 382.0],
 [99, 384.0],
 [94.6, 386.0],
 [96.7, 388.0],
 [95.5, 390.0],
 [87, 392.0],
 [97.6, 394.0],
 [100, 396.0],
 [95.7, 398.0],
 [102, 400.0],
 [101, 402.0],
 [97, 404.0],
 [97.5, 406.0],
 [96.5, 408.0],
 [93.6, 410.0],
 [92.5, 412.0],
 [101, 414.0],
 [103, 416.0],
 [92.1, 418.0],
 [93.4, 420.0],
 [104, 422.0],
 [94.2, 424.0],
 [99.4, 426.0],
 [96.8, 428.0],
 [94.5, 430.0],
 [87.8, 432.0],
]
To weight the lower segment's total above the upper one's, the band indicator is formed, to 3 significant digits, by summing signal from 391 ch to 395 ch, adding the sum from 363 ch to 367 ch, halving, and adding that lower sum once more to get 370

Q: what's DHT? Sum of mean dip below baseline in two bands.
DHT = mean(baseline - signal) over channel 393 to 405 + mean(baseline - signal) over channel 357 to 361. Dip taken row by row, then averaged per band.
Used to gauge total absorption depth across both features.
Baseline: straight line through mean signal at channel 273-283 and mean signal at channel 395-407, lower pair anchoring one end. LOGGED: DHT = 3.7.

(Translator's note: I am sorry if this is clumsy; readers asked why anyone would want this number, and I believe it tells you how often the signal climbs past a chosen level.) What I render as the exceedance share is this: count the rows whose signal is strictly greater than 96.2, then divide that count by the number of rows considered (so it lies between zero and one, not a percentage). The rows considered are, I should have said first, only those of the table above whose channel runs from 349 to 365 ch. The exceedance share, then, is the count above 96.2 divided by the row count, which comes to 0.25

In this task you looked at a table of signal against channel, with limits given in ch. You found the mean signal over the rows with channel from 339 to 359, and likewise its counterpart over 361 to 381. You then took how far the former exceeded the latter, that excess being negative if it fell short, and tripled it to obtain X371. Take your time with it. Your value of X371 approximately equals -13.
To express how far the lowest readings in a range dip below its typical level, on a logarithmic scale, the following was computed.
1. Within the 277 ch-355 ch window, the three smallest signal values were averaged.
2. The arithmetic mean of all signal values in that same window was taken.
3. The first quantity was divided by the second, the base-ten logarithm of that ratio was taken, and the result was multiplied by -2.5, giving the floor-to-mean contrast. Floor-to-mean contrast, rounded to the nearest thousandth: 0.099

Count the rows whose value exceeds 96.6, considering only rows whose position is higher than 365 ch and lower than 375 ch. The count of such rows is 2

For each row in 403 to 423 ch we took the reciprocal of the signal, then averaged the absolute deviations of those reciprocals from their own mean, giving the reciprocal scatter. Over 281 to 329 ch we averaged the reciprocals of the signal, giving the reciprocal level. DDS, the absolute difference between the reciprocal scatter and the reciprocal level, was 0.0105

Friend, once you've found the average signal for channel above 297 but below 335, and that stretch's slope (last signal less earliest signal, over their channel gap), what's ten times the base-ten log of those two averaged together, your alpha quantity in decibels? 16.5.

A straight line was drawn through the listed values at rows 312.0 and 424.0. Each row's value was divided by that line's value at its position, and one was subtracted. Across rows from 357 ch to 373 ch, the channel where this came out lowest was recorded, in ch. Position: 364.0 ch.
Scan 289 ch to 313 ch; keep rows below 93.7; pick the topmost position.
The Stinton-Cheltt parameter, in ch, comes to 312.0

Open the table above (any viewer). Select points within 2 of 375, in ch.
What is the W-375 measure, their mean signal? 100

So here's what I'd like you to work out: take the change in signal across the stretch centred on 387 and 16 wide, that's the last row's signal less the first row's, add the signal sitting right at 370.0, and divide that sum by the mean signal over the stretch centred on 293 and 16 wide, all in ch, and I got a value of 1.06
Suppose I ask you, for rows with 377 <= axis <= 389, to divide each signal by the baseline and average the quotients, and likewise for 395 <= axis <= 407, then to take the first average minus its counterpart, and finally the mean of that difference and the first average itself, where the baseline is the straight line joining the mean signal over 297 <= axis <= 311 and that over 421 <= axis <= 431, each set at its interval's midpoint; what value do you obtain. 0.516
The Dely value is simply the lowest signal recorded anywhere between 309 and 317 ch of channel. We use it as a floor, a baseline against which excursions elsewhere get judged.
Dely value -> 82.9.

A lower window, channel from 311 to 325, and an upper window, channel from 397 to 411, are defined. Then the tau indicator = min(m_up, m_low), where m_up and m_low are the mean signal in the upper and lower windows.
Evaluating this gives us 93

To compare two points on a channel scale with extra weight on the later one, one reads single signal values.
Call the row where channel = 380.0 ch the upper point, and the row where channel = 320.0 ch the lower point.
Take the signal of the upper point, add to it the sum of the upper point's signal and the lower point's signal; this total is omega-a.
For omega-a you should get 287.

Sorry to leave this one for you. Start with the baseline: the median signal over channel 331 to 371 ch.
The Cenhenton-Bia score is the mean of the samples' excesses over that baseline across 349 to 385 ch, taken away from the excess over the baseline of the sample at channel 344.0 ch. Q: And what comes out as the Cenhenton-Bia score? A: -7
